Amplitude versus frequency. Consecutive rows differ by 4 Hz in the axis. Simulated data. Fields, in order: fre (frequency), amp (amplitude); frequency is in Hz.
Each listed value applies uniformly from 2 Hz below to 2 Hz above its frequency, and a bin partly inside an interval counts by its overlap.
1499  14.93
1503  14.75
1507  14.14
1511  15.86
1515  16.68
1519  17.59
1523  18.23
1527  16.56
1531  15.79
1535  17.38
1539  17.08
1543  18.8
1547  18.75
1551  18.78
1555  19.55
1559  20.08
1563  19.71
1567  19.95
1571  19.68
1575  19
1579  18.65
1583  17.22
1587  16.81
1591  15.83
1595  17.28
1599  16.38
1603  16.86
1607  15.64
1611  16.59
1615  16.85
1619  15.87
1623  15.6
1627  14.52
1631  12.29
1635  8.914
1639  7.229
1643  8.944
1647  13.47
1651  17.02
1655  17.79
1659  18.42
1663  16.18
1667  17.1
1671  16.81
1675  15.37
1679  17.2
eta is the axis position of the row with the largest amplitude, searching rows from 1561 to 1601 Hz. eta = 1567 Hz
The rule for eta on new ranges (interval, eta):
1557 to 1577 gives 1559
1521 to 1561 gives 1559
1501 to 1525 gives 1523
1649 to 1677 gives 1659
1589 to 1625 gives 1595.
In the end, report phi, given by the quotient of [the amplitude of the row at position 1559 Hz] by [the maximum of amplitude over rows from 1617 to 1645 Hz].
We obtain 1.27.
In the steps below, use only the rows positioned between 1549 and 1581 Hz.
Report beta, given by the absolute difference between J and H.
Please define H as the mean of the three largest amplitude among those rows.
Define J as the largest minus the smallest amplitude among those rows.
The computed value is 18.5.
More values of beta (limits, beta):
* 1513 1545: 15.2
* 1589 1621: 15.4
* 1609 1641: 6.8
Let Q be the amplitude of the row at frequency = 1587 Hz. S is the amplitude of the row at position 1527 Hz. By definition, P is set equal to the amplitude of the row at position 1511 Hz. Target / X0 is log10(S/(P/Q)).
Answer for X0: 1.244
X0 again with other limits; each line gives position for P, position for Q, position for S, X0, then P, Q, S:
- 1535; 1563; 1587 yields 1.280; 17.38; 19.71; 16.81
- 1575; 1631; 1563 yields 1.105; 19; 12.29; 19.71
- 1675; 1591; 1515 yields 1.235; 15.37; 15.83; 16.68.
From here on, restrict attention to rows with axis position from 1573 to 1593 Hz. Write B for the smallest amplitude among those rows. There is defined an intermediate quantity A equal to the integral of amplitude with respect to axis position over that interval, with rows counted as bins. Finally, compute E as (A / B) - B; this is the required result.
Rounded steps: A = 350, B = 15.83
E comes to 6.3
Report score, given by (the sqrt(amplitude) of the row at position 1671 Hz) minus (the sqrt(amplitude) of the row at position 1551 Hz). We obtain -0.2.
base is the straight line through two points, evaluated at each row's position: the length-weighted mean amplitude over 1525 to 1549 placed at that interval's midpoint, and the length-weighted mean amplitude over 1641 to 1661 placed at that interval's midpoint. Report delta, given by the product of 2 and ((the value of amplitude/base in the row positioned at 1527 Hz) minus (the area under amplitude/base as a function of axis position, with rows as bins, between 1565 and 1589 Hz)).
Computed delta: -51.7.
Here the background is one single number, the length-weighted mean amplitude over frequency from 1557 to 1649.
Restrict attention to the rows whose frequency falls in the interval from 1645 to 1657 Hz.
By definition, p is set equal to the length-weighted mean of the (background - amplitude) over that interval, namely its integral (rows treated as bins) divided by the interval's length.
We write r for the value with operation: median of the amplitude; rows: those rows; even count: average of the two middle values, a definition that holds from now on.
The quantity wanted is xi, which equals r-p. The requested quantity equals 17.3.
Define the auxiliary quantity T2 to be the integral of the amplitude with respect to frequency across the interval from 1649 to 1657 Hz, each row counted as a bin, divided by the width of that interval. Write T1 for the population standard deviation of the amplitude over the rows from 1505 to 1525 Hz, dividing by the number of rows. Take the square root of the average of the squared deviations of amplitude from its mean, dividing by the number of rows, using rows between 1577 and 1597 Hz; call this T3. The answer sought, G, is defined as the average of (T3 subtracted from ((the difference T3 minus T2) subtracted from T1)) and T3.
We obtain 9.0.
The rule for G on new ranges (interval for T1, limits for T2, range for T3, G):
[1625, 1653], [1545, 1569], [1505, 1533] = 10.8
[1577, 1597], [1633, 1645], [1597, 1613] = 4.4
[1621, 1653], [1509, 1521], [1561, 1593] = 9.3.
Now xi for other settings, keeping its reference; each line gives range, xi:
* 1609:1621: 17.2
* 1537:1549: 21.2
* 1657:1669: 18.5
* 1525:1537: 17.3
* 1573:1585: 21.1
